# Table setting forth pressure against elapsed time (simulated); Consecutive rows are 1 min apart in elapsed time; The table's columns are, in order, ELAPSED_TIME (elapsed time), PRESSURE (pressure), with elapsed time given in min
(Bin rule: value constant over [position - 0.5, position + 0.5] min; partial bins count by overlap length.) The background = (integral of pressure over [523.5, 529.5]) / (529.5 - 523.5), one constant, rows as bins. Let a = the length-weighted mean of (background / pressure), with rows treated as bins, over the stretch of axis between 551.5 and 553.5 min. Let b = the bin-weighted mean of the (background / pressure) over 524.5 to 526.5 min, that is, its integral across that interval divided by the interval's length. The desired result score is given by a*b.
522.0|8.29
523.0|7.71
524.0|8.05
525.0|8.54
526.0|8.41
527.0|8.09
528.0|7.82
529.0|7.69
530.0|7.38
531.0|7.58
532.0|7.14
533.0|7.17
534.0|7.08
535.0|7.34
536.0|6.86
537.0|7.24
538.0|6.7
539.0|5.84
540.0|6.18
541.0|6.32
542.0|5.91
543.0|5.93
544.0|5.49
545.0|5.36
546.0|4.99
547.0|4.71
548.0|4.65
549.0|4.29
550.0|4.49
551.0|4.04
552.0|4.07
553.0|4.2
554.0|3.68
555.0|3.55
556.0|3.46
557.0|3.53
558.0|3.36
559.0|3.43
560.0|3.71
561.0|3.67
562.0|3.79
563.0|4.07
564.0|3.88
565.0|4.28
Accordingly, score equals 1.9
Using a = 2.0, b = 0.96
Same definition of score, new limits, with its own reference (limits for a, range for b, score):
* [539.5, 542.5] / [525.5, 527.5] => 1.3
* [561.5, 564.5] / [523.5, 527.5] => 2.0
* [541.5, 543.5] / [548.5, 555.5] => 2.8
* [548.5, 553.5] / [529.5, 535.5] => 2.1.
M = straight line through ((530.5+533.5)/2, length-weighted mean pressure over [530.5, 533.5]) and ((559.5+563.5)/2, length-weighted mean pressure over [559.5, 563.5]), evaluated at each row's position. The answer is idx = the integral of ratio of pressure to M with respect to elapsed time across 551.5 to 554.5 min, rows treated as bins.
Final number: 2.48 min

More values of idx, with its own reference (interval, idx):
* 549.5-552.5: 2.49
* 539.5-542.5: 2.95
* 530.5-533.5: 3.00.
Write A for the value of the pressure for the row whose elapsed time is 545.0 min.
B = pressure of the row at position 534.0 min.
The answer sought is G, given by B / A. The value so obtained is 1.32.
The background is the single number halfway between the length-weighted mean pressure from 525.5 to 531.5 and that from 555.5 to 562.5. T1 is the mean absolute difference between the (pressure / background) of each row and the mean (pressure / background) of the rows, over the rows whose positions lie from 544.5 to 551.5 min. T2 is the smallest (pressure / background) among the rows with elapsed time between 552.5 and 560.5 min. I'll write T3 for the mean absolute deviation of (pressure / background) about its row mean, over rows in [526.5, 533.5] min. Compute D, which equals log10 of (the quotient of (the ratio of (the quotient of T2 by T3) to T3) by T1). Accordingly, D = 3.65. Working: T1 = 0.056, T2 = 0.590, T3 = 0.049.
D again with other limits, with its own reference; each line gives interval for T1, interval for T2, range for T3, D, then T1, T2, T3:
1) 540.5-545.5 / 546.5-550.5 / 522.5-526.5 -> 3.72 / 0.053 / 0.753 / 0.052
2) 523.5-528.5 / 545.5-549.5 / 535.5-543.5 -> 3.53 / 0.041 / 0.753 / 0.074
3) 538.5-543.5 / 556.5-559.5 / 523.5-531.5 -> 3.77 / 0.030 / 0.590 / 0.057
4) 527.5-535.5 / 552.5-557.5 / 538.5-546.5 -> 3.60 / 0.039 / 0.607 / 0.062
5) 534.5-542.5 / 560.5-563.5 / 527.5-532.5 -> 3.75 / 0.085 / 0.644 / 0.037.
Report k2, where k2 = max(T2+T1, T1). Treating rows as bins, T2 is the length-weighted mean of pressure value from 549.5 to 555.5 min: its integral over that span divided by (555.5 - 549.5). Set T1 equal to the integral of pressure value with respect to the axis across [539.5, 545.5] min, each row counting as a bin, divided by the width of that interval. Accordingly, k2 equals 9.9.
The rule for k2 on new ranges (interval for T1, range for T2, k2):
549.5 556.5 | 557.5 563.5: 7.6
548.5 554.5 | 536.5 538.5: 11.1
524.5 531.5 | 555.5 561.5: 11.5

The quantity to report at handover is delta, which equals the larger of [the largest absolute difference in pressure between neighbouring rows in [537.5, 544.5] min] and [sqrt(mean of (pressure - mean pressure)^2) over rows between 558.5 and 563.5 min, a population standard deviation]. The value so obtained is 0.86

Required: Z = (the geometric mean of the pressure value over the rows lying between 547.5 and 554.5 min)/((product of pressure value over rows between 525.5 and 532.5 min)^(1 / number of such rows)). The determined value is 0.5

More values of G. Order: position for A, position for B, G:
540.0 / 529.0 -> 1.24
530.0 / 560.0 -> 0.50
